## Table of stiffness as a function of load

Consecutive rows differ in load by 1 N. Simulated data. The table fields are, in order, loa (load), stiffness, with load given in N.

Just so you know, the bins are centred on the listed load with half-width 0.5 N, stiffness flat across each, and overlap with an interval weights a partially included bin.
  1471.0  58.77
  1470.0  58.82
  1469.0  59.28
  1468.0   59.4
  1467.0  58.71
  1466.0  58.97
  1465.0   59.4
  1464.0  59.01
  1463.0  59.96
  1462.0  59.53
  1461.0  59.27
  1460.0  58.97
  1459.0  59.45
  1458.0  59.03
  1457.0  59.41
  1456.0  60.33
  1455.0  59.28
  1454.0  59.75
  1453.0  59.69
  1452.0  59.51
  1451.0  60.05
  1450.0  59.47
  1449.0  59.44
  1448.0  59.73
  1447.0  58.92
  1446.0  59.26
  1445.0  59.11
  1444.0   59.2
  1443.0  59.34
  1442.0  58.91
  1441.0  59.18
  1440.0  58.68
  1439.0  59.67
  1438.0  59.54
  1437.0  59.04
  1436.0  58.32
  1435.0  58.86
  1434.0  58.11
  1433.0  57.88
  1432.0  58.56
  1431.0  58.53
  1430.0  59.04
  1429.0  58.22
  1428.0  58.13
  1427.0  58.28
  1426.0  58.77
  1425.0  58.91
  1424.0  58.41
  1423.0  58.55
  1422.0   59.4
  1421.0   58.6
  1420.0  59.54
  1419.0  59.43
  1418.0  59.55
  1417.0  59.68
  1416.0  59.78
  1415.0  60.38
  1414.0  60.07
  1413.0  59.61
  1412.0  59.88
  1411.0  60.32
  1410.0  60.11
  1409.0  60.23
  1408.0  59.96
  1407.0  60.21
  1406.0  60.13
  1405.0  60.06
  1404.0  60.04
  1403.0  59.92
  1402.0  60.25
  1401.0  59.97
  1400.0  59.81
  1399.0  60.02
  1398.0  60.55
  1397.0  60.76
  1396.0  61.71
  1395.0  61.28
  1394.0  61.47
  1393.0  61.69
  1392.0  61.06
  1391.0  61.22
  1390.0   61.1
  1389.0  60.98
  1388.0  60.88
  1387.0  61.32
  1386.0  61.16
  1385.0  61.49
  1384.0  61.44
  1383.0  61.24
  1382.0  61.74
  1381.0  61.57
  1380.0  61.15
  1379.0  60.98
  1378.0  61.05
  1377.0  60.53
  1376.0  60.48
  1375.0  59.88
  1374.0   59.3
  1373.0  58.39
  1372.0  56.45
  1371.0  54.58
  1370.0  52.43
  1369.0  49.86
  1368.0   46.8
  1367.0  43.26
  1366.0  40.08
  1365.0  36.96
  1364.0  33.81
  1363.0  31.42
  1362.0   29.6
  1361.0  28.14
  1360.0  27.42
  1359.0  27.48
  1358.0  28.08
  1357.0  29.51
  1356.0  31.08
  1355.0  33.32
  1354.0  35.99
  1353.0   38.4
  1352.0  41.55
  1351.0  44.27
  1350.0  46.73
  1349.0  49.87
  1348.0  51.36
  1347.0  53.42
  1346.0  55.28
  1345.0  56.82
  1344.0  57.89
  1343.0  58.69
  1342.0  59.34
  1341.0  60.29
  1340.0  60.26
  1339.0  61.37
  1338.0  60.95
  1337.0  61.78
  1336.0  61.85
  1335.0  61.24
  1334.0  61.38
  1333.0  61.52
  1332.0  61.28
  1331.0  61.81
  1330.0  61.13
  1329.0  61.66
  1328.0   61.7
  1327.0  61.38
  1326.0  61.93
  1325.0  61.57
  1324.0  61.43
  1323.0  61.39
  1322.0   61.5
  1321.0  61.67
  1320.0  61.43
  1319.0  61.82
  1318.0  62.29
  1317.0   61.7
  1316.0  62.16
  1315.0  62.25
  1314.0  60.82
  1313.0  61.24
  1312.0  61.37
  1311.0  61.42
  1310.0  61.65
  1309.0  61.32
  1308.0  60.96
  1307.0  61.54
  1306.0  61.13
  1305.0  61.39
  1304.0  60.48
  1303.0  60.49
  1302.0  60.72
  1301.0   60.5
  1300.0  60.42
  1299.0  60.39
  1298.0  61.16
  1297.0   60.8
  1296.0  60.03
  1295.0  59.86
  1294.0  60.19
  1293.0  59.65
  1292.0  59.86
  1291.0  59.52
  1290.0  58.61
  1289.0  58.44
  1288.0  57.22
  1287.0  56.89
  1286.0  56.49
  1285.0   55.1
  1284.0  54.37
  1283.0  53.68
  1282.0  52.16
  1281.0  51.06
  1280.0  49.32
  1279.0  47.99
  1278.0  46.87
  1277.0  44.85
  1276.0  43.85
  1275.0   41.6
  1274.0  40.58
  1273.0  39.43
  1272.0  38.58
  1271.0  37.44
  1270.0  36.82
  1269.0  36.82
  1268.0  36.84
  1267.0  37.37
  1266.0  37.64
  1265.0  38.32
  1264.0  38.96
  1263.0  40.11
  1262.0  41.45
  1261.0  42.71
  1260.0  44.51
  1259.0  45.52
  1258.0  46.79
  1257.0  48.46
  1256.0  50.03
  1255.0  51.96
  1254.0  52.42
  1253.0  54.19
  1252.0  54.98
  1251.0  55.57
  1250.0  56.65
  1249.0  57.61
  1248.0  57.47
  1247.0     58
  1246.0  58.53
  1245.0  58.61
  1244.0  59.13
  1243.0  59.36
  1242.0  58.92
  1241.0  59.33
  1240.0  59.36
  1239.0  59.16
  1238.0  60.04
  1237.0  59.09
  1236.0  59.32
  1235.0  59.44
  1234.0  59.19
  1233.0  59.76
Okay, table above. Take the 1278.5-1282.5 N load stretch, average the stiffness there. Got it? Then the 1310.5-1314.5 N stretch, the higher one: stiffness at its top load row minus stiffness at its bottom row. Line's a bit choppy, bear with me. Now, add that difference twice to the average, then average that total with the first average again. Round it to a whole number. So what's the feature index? 50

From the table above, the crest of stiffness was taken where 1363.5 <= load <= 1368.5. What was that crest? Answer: 46.8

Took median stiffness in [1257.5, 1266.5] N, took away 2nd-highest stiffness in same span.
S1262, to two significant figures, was -4.1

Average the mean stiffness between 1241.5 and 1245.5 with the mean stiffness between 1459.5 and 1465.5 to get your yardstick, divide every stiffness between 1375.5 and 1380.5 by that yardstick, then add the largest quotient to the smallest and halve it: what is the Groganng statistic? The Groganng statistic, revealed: 1.03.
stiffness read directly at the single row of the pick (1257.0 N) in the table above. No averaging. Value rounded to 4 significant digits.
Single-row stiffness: 48.46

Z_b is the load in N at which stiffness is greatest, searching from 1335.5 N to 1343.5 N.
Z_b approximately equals 1336.0 N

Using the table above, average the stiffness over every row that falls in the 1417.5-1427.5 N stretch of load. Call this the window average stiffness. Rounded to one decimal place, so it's 58.9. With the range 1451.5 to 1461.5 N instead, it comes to 59.5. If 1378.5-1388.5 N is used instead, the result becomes 61.3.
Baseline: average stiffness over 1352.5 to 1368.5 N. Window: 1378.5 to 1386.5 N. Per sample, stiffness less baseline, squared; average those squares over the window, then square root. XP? 28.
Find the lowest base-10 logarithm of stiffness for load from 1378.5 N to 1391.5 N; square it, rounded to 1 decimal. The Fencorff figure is 3.2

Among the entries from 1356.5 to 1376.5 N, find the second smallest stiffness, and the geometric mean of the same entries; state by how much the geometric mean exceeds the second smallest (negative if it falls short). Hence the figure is 13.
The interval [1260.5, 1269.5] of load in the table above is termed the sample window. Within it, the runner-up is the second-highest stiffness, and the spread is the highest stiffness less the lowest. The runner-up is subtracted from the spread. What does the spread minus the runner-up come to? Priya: -36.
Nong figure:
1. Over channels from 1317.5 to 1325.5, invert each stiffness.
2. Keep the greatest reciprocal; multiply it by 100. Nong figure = 1.63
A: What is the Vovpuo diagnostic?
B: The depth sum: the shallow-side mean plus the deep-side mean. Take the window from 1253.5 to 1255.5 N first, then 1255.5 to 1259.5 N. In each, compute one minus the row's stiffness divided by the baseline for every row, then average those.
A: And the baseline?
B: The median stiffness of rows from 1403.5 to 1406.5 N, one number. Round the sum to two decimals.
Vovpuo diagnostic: 0.34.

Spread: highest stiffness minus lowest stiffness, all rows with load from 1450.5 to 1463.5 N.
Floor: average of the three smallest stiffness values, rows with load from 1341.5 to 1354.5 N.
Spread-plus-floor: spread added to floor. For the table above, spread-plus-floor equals 40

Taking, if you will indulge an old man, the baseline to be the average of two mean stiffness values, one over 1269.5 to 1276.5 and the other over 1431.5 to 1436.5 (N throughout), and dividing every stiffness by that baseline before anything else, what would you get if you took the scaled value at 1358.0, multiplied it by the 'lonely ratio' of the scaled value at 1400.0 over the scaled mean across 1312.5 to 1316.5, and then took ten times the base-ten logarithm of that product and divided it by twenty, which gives -0.13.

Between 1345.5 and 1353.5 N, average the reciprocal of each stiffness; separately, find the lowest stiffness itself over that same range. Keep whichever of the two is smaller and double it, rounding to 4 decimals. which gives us 0.0426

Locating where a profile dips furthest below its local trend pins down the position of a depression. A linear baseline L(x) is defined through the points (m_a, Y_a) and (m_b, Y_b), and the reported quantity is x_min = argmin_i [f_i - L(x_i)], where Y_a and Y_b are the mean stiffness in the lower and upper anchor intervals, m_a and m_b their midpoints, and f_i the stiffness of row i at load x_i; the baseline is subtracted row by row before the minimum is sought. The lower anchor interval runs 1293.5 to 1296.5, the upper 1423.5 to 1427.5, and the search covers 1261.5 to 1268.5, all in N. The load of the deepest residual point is 1268.0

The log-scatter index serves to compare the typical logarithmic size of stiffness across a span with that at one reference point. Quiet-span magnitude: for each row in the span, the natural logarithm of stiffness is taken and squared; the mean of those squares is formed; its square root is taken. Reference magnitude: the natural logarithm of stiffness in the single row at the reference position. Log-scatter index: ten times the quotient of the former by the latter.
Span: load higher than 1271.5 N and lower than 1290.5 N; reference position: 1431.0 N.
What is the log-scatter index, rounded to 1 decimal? 9.6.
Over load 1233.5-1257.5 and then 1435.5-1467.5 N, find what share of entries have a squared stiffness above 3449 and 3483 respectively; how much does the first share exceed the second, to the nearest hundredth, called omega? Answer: -0.29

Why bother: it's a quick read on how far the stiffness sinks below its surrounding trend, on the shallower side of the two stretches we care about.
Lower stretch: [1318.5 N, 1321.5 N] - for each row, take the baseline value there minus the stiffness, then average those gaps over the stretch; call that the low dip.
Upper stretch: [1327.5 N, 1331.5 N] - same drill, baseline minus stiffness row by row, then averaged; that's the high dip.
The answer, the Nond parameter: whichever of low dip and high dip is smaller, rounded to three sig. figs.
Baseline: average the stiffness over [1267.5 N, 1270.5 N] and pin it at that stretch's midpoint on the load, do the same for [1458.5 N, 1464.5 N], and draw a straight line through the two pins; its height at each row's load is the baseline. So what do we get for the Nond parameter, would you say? -18.8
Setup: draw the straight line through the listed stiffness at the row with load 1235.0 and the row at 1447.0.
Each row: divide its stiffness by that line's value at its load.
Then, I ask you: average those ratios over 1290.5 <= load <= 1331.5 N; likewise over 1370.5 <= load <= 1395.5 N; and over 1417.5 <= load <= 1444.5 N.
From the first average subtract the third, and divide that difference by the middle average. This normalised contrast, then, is 0.03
